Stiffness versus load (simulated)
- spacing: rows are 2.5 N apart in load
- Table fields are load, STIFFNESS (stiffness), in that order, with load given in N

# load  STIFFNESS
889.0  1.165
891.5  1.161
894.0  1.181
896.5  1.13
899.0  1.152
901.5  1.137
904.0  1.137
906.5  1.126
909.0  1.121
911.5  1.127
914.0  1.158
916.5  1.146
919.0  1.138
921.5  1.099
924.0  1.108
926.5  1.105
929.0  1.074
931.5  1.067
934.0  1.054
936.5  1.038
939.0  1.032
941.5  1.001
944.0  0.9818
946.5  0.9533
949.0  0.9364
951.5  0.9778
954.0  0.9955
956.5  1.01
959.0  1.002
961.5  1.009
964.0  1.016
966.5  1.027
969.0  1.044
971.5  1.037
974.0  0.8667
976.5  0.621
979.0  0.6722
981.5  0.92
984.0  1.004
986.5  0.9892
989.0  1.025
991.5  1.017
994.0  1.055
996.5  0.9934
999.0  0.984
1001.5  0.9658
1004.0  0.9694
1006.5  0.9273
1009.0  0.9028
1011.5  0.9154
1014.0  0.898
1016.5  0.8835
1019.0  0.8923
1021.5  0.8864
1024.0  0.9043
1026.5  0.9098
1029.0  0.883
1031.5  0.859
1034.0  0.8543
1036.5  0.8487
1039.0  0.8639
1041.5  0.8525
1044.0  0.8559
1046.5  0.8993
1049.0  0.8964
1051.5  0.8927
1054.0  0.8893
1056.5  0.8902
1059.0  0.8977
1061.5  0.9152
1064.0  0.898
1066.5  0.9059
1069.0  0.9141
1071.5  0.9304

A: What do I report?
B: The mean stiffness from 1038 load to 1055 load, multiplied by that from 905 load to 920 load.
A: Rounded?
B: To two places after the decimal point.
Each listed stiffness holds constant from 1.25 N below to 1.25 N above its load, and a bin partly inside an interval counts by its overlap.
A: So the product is 1.00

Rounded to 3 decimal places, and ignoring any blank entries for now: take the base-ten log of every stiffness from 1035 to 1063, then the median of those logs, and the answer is -0.051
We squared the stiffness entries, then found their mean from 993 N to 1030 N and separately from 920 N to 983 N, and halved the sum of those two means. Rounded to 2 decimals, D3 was 0.93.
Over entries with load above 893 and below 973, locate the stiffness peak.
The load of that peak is 894.0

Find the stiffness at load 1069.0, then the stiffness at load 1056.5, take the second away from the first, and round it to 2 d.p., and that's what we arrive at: 0.02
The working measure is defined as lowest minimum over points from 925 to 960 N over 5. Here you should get 0.187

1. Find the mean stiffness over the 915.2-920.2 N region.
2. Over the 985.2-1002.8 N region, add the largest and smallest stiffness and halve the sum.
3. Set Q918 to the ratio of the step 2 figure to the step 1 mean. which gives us 0.88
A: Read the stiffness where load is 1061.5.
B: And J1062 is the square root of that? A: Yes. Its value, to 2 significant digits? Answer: 0.96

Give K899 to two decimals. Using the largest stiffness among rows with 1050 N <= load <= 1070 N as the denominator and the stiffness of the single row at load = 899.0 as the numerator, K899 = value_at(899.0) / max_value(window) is 1.26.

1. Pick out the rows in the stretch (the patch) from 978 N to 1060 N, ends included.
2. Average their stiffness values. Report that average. 0.91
